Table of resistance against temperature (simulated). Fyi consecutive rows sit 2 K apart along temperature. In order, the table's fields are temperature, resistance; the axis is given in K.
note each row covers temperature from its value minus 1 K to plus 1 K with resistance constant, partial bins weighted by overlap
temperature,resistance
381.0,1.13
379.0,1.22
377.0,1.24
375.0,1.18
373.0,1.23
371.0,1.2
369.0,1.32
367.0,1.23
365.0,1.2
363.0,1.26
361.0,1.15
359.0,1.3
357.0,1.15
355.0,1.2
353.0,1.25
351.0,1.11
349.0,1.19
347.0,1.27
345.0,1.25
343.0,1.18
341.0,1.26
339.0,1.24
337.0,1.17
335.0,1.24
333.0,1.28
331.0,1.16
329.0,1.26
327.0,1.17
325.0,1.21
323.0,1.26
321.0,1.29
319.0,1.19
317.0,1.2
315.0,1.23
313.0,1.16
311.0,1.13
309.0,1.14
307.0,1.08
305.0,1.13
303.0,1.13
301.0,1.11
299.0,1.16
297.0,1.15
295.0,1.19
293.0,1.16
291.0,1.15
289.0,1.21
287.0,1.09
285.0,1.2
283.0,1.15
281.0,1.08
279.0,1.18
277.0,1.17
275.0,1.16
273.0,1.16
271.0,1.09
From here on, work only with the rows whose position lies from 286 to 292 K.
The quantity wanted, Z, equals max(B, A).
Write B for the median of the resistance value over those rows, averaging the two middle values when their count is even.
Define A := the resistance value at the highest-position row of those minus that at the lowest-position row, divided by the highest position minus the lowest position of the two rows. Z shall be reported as 1.15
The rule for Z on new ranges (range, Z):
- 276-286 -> 1.17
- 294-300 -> 1.16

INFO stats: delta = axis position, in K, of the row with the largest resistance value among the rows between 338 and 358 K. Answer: 347.0 K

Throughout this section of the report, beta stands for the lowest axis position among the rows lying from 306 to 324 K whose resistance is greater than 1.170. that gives 315.0 K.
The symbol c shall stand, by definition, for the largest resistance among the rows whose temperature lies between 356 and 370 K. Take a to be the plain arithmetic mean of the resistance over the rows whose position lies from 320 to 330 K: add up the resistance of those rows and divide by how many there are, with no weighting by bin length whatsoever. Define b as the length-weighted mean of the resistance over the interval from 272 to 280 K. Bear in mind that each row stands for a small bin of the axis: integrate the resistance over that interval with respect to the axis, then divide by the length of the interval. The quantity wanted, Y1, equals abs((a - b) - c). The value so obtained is 1.25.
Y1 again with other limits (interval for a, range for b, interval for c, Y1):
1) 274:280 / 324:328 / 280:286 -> 1.22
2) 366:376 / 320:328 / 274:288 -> 1.20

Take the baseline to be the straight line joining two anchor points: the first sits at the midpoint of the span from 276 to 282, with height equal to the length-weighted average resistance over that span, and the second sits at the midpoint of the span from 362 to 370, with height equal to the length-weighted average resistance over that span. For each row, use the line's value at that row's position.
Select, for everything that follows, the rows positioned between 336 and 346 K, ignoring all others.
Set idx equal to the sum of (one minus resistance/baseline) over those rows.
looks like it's 0.00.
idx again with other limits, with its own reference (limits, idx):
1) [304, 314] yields 0.22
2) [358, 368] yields 0.08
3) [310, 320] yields 0.03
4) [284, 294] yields -0.03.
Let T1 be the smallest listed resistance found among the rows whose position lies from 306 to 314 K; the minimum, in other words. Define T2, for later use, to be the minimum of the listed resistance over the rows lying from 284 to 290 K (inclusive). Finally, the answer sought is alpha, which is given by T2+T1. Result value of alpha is 2.17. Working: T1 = 1.08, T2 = 1.09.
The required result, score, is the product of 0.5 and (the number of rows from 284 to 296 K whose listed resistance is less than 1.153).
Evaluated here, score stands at 1.0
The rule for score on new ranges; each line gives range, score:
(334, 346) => 0.0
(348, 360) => 1.0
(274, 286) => 1.0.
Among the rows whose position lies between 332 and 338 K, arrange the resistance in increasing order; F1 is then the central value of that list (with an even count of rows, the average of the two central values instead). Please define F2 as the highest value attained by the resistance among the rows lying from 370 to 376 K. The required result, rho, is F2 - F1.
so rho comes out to -0.01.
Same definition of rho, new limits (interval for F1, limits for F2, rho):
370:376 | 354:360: 0.10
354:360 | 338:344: 0.06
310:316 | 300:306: -0.03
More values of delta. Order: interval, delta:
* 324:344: 333.0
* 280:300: 289.0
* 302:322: 321.0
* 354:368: 359.0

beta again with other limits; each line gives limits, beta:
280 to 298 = 285.0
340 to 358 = 341.0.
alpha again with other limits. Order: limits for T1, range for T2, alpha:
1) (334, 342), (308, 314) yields 2.30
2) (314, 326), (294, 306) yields 2.30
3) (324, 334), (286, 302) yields 2.25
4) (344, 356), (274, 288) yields 2.19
